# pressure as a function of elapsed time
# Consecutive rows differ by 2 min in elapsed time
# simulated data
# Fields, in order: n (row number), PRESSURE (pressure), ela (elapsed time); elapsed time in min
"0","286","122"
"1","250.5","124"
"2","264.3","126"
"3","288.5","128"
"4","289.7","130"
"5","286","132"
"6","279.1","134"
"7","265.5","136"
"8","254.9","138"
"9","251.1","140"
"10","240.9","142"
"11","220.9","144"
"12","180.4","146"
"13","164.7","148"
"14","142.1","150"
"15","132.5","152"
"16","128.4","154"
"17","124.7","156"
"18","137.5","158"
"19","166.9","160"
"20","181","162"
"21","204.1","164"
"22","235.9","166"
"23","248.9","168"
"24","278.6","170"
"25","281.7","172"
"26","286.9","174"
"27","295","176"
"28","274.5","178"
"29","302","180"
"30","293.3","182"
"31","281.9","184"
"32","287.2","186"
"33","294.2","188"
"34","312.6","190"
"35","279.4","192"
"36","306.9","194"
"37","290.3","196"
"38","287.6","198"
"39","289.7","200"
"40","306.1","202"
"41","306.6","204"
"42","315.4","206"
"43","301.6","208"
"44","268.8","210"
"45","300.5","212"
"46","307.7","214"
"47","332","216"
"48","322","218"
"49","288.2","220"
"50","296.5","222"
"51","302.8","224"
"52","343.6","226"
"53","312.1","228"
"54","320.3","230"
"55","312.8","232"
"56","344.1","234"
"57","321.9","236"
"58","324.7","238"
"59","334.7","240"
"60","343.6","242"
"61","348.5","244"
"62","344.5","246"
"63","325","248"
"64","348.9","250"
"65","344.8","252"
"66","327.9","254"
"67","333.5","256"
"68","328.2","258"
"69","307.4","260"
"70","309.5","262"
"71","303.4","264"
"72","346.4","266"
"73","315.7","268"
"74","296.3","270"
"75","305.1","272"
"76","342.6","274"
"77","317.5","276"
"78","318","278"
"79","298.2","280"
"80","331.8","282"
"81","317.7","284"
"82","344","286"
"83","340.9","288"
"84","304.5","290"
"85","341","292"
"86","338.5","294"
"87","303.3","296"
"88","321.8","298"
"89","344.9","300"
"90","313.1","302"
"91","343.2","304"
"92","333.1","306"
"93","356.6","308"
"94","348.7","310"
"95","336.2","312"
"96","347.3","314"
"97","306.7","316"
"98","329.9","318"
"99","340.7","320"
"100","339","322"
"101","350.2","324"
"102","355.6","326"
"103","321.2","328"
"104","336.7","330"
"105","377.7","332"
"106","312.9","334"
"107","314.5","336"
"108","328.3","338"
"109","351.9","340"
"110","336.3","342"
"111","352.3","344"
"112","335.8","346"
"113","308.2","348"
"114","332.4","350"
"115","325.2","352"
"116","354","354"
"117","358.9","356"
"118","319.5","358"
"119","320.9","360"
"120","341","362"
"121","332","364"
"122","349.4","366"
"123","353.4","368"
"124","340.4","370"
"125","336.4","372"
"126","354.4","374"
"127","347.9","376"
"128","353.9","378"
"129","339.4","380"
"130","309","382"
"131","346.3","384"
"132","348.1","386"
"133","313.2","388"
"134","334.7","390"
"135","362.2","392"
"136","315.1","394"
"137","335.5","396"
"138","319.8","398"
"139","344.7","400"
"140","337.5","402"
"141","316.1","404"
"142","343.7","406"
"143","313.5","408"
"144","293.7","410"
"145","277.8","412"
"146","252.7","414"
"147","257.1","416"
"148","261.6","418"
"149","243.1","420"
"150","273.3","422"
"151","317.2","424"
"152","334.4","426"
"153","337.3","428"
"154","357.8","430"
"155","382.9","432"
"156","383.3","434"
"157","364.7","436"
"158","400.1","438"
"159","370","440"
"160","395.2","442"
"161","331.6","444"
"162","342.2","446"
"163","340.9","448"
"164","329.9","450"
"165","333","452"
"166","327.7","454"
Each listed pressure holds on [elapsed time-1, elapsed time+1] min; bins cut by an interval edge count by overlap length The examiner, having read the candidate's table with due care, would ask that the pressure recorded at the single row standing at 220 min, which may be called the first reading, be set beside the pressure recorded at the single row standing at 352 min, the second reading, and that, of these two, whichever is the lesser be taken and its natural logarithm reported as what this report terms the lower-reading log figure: 5.66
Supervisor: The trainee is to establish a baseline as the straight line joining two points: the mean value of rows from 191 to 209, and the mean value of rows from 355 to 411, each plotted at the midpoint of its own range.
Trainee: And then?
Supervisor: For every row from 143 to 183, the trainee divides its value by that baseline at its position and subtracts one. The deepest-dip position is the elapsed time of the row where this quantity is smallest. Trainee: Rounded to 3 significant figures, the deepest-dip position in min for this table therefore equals 156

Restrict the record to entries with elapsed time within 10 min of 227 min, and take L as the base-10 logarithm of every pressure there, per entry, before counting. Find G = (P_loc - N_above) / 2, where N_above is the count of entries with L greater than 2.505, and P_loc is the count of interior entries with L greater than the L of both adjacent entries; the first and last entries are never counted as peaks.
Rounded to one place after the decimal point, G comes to -1.0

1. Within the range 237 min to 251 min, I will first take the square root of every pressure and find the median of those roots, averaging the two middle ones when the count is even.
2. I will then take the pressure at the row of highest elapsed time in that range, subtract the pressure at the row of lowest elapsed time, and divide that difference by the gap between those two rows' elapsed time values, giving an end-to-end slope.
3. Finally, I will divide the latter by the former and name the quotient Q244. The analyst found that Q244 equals 0.11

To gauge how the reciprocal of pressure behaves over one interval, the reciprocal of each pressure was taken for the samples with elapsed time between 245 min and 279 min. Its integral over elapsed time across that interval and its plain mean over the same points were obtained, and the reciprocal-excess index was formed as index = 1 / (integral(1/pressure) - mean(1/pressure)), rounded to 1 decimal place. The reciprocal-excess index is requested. 9.8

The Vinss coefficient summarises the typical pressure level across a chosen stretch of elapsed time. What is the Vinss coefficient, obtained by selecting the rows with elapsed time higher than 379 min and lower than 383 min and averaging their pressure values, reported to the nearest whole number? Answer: 324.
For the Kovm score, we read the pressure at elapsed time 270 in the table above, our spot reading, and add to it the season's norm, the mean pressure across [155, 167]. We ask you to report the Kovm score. 471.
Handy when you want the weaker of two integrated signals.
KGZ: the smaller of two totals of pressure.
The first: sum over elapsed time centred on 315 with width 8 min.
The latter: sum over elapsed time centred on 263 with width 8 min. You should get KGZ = 1267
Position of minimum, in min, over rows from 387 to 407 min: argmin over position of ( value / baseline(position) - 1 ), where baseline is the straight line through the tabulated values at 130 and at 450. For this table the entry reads 388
